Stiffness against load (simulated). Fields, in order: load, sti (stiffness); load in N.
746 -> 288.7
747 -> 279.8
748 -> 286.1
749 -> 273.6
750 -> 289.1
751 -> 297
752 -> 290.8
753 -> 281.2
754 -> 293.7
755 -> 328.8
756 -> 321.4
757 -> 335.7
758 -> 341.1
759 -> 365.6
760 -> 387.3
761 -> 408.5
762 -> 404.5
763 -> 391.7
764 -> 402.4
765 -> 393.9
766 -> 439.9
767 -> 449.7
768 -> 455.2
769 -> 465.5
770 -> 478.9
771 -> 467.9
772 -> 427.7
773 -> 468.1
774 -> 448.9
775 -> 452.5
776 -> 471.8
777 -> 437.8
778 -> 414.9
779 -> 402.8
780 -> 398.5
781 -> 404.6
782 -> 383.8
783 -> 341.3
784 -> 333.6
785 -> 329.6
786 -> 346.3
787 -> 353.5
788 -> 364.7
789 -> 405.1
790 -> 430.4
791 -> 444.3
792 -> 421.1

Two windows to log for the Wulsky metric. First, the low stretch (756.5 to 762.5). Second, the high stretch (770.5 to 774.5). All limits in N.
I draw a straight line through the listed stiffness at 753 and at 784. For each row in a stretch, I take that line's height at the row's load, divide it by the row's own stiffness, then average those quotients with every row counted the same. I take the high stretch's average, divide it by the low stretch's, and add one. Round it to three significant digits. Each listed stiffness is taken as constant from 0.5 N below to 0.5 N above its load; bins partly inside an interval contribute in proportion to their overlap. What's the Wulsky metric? 1.88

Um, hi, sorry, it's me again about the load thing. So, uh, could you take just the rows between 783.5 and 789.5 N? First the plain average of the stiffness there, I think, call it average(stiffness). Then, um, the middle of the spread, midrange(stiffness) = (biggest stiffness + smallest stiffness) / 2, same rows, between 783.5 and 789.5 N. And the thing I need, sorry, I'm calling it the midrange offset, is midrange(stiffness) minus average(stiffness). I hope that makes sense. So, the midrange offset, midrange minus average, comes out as 12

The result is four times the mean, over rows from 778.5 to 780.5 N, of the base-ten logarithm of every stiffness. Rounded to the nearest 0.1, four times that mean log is 10.4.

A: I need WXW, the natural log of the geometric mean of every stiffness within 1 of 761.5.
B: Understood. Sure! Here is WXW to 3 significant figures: 6.01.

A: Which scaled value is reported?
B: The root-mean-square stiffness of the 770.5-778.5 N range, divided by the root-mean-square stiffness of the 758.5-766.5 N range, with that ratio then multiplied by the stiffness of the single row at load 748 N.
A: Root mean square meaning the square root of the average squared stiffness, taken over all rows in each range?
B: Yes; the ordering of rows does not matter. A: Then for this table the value 321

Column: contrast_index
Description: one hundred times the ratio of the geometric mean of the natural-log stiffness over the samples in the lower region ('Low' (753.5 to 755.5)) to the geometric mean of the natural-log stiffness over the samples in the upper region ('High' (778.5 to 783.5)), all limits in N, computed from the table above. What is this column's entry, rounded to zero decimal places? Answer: 96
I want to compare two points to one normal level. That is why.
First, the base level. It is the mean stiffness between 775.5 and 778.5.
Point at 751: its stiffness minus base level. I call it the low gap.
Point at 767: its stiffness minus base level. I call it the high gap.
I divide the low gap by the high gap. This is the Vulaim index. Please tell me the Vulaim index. -18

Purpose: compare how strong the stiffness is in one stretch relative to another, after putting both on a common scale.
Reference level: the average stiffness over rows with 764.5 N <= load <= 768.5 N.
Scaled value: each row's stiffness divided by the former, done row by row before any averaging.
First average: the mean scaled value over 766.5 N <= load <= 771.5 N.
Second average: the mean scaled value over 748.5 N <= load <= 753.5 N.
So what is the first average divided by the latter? 1.62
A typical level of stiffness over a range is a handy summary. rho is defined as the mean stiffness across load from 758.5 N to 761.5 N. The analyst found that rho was 387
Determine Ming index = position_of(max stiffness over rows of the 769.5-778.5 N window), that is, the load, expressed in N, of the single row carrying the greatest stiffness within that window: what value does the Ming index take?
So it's 770 N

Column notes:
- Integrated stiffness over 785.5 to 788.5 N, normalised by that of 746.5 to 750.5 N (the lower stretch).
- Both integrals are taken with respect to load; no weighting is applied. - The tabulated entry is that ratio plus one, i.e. 1.94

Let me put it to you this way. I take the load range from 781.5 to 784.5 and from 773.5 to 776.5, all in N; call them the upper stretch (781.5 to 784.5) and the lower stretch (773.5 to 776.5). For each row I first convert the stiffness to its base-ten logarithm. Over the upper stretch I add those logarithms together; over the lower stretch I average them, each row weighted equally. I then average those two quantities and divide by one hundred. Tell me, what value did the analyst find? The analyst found 0.0515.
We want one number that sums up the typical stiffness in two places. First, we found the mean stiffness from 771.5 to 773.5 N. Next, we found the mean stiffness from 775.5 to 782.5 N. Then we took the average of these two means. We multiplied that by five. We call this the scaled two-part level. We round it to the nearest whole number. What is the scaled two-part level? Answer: 2161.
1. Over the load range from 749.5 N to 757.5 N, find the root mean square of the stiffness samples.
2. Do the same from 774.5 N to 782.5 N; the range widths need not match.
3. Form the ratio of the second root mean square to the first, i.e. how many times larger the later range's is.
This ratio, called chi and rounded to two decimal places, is 1.38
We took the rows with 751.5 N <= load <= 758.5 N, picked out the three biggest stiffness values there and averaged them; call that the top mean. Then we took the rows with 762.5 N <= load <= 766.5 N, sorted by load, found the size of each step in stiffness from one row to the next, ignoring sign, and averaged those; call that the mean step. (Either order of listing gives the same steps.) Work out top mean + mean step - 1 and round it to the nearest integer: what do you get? 356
